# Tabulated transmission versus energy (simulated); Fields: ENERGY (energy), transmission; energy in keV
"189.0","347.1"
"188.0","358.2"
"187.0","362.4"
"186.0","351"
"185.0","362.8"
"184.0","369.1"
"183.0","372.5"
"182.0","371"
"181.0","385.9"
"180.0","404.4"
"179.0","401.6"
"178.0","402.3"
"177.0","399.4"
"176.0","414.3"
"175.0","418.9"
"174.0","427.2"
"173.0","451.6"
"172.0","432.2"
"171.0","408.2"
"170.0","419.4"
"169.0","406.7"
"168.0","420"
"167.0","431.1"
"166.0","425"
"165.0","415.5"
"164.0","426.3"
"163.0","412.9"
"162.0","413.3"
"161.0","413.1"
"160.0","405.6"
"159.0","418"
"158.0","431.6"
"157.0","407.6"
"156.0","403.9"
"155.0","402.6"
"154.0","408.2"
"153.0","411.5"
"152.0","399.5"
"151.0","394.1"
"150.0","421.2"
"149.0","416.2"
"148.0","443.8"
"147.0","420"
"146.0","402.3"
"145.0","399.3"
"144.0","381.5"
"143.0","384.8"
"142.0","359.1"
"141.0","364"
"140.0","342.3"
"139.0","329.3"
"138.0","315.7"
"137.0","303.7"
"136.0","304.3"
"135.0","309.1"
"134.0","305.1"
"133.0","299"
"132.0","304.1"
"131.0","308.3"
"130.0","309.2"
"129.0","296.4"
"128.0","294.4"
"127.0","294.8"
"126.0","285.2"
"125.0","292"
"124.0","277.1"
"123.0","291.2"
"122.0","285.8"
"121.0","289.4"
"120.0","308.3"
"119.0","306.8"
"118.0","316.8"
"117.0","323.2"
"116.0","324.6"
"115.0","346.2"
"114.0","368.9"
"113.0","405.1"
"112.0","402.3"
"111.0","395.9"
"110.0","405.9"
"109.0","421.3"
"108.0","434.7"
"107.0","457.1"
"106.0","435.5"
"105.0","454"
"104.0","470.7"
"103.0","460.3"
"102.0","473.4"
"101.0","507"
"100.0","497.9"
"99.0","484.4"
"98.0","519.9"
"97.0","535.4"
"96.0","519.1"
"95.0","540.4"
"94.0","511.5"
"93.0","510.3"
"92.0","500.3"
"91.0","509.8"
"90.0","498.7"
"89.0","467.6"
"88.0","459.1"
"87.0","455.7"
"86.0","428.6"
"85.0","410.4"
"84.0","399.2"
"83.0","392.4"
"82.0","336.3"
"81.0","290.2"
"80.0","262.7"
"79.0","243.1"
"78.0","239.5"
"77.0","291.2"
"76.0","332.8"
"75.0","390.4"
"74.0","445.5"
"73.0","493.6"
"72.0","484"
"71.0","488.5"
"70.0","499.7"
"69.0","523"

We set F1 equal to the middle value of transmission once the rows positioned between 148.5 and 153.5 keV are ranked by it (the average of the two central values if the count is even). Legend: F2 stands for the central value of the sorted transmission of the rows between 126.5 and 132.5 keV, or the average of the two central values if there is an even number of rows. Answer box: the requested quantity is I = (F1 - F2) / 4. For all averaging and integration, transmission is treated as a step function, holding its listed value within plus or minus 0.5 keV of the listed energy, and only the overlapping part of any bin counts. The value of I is 28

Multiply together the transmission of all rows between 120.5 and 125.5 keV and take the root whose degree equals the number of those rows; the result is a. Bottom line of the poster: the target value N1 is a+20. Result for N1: 307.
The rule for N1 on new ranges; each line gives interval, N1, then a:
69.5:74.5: 502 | 482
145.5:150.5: 440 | 420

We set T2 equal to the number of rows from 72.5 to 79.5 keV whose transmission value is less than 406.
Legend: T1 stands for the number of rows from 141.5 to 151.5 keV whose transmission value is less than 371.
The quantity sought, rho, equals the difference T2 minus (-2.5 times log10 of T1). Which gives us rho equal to 5.0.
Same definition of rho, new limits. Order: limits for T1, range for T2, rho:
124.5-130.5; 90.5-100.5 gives 1.9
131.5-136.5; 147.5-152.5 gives 3.7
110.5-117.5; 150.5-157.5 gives 5.5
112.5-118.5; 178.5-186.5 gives 9.7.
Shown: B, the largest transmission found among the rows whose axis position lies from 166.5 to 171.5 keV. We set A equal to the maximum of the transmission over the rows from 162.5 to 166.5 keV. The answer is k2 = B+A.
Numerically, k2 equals 857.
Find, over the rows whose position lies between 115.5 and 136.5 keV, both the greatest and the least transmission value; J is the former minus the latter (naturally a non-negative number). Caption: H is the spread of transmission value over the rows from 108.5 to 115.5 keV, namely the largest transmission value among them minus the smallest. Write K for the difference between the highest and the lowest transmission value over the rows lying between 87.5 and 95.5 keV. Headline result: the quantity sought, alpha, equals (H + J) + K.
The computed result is 204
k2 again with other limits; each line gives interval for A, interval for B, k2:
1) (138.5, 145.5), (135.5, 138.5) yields 715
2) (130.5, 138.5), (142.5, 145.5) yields 715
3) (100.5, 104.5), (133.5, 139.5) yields 836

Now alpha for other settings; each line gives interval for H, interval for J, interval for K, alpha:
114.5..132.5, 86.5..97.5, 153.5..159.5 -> 183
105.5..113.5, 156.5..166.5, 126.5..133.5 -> 102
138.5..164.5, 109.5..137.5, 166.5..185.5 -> 332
